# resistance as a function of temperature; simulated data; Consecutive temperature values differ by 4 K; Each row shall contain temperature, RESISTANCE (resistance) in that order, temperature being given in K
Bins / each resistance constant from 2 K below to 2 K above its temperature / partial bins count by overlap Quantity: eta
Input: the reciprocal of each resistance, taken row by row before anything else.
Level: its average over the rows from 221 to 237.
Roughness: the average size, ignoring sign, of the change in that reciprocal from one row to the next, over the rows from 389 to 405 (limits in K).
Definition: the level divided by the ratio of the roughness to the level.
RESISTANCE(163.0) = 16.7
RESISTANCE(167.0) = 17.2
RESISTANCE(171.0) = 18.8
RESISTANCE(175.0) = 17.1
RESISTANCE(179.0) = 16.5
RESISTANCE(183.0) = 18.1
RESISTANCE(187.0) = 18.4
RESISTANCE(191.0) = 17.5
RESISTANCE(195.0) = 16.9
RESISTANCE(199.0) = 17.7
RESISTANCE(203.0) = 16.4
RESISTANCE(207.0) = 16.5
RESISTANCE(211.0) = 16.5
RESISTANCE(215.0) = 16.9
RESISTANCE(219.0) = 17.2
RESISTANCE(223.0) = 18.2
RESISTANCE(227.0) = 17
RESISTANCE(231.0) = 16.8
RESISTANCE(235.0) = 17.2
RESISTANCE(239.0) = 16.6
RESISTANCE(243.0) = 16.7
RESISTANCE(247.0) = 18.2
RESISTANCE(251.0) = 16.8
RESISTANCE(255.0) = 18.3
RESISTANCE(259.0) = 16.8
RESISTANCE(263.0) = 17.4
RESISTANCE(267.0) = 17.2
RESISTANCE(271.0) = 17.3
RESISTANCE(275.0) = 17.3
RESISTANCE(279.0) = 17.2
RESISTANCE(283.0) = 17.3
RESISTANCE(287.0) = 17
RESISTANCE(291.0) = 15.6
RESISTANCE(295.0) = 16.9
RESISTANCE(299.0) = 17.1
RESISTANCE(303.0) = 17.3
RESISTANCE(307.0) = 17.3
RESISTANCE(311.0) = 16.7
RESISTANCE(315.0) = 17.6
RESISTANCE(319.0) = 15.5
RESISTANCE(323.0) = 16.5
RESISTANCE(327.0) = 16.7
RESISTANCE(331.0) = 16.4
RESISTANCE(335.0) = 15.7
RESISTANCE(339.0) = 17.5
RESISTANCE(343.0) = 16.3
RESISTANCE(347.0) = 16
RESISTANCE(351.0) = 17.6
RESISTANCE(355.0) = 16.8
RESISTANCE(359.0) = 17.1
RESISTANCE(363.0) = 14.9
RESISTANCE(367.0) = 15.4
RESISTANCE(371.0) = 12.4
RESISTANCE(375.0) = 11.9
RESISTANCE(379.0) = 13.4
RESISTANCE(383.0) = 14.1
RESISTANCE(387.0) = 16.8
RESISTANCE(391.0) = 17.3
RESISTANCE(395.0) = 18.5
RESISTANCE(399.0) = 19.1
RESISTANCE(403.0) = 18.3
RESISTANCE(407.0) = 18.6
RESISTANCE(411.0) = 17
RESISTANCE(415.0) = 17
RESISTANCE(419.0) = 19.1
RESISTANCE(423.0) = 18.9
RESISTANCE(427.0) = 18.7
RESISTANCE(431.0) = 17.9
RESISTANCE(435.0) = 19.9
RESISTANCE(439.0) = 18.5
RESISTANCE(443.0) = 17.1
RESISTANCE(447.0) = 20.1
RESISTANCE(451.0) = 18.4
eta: 1.3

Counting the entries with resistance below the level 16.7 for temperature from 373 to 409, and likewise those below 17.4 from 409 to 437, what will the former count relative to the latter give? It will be 1.5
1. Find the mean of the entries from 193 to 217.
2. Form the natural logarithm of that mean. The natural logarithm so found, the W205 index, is 2.82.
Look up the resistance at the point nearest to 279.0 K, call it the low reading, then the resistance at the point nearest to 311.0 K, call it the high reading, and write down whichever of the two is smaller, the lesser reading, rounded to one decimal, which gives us 16.7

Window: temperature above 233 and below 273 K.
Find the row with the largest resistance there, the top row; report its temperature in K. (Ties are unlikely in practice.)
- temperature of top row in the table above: 255.0 K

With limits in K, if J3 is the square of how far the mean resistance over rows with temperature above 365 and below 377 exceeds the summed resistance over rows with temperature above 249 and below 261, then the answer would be 1495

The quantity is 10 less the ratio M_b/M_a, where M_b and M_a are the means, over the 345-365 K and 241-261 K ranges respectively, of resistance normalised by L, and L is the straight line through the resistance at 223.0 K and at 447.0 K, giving 9.094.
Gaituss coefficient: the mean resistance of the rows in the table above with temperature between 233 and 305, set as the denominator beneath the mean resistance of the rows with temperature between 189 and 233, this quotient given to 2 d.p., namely 1.00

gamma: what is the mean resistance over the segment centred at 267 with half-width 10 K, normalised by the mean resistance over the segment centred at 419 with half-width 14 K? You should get 0.947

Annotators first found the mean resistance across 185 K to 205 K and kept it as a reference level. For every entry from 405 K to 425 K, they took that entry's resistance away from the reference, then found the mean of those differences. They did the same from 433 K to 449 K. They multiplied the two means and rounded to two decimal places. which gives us 1.12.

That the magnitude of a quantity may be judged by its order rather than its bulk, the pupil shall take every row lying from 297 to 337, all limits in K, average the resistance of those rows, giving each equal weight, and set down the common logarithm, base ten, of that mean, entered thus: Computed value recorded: 1.22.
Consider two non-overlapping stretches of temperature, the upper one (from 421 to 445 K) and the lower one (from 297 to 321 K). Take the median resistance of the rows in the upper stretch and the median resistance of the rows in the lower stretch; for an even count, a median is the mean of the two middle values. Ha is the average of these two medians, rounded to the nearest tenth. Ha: 17.9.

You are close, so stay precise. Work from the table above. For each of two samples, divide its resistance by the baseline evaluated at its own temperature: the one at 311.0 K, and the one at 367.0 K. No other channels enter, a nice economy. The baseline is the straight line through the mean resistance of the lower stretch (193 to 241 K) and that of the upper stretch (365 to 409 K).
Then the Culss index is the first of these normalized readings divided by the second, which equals 1.06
